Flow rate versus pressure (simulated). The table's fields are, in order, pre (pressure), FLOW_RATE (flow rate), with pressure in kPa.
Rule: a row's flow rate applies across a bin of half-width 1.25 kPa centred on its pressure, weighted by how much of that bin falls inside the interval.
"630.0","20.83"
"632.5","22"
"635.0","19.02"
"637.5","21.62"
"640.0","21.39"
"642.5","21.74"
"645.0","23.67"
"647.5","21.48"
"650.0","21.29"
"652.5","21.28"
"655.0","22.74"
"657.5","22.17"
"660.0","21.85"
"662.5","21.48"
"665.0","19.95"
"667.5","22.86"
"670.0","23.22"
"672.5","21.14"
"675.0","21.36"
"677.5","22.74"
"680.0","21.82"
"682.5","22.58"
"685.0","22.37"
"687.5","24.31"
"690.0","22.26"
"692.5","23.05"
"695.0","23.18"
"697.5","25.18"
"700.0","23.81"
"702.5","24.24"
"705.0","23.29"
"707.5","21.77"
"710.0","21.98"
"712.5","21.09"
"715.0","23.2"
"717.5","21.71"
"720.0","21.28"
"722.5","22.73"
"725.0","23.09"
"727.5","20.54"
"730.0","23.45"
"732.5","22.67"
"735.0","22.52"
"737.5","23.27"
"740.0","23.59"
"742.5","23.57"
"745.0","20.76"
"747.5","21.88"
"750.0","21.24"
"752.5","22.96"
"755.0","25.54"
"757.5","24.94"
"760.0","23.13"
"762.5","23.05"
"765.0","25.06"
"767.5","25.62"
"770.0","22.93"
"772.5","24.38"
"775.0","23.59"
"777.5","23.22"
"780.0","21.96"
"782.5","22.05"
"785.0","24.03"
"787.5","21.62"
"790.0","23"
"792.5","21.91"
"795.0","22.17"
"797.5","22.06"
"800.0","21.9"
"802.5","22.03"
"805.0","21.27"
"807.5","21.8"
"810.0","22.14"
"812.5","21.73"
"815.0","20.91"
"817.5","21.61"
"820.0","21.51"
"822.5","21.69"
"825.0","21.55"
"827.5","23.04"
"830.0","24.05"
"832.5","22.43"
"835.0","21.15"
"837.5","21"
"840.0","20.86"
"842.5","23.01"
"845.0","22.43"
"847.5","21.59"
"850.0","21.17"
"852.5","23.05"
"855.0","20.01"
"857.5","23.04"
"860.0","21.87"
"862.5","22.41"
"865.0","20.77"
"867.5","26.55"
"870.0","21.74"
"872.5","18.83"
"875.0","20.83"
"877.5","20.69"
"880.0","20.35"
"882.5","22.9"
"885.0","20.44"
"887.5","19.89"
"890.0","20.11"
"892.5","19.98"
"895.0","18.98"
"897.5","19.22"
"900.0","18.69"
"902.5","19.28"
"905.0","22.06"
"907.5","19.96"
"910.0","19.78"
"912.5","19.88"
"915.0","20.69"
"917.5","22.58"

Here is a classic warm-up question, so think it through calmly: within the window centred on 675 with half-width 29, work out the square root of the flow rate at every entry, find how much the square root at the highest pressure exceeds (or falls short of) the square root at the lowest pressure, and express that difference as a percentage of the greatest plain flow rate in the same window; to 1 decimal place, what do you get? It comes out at 1.1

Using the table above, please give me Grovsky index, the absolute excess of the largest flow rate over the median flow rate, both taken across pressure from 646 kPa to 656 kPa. 1.4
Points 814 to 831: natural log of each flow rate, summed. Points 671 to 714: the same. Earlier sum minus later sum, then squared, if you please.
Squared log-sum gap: 987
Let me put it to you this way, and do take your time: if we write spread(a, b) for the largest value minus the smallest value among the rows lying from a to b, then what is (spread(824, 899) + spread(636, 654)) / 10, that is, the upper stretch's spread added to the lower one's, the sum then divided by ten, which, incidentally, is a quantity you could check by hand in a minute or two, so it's 1.01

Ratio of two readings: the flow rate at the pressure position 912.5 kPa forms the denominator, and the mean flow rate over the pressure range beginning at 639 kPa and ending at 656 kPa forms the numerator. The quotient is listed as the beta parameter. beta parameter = 1.10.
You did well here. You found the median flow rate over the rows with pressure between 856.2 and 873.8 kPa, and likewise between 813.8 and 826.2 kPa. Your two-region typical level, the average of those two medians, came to 21.7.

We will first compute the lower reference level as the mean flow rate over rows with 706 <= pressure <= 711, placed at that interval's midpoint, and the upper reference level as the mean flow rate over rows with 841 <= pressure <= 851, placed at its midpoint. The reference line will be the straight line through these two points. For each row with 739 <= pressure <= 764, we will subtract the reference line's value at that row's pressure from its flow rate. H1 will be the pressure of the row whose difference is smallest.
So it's 745.0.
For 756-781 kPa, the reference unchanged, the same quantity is 780.0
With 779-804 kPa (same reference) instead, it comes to 787.5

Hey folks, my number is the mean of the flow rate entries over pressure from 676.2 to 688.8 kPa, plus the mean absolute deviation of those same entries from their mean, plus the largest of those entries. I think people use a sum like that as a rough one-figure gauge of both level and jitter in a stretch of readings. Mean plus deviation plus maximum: 47.7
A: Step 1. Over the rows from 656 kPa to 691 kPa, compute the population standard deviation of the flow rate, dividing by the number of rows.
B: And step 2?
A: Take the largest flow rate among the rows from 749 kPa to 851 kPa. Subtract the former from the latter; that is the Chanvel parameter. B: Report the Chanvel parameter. 24.6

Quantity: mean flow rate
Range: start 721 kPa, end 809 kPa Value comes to 22.8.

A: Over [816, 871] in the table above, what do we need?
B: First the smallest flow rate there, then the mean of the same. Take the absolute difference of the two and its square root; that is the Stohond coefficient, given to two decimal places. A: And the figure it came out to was 1.45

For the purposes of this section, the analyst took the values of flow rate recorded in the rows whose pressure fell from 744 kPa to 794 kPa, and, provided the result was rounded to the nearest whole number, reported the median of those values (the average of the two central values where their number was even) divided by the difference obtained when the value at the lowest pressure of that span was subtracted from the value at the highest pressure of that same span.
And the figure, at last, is 20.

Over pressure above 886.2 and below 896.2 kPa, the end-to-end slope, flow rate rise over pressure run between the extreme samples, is -0.12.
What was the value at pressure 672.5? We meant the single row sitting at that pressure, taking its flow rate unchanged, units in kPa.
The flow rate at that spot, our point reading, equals 21.14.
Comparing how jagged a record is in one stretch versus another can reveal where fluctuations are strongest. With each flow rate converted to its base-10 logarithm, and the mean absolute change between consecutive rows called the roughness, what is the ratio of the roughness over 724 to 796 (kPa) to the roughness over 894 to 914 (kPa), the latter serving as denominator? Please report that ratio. 1.20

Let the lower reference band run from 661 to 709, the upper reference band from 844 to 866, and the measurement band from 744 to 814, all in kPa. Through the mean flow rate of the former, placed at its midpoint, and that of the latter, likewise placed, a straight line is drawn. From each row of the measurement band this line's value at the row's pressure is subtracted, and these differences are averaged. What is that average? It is 0.59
